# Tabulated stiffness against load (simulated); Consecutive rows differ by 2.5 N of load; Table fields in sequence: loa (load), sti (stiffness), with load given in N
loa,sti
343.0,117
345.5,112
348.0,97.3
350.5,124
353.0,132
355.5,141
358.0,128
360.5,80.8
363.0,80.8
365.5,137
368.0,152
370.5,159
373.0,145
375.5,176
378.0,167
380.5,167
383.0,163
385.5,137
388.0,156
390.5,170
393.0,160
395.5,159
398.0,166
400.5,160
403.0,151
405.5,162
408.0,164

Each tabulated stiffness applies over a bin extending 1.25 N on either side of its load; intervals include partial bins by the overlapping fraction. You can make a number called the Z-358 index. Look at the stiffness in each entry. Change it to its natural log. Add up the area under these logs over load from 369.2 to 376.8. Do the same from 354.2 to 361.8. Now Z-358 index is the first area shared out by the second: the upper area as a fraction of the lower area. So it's 1.07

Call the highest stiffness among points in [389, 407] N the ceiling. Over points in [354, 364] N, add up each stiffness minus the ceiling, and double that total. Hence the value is -499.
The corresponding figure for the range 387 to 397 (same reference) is -70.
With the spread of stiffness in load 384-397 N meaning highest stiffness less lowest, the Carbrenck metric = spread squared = 1089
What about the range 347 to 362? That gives 3624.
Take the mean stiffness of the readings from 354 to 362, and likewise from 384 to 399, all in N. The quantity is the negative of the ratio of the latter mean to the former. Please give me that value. -1.4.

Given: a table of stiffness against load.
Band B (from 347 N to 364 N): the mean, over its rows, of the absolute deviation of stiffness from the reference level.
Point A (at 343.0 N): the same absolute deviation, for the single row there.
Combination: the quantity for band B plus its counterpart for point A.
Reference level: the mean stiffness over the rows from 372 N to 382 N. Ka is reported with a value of 99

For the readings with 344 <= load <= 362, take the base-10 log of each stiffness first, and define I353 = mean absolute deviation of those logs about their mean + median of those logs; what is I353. 2.16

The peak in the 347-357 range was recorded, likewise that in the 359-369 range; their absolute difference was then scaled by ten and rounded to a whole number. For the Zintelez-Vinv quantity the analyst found 110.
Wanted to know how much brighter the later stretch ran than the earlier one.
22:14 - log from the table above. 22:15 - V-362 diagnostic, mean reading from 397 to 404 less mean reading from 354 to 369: 39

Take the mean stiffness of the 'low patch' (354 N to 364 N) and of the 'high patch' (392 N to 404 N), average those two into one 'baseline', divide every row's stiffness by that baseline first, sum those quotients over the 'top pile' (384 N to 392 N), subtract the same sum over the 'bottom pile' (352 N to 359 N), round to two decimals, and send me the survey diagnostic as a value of 0.46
